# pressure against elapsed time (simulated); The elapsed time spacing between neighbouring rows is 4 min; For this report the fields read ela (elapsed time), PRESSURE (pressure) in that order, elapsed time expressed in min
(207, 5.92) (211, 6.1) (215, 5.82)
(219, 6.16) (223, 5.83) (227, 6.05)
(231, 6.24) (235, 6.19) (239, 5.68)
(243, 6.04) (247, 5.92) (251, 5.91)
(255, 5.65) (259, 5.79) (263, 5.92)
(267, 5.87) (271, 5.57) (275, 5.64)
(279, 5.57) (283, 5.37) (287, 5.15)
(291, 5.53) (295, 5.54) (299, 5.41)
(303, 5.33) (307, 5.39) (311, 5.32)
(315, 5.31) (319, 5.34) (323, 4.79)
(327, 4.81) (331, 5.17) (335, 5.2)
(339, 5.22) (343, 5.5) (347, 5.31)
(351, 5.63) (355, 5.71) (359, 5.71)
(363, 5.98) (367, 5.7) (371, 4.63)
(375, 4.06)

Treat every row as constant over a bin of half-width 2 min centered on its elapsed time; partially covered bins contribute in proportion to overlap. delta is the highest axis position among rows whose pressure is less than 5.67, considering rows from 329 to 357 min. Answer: 351 min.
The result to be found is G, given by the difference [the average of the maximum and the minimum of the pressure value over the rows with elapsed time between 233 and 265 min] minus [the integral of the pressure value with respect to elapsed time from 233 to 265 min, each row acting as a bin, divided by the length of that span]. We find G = 0.03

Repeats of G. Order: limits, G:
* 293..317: 0.04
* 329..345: 0.06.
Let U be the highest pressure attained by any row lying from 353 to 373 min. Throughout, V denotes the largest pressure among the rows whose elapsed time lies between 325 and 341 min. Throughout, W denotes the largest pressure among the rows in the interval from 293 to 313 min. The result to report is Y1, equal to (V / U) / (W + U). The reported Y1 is 0.076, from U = 5.98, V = 5.22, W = 5.54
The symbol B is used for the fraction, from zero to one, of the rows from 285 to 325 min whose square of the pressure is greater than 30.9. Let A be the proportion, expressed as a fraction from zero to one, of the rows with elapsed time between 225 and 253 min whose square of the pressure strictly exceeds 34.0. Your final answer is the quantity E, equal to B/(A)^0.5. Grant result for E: 0.0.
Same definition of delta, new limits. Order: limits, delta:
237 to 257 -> 255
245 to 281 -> 279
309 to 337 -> 335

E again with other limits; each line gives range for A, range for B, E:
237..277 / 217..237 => 1.4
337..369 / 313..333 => 0.0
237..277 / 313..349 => 0.0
